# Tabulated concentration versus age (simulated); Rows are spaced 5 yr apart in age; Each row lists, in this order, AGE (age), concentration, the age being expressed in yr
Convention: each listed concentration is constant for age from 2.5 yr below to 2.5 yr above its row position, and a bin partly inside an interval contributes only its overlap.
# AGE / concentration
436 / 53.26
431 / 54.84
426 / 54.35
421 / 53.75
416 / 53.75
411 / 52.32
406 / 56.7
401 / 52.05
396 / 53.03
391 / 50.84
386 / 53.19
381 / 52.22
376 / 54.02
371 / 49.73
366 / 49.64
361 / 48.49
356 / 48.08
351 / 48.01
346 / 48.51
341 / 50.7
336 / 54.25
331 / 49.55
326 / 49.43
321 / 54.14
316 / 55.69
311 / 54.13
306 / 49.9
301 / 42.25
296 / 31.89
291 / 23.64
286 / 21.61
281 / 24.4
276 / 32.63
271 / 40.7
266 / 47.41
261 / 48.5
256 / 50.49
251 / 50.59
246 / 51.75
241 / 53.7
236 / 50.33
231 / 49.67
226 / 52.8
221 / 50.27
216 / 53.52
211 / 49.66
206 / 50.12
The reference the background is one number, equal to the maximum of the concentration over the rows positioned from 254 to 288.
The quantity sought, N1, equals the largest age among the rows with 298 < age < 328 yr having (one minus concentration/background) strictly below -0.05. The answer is 321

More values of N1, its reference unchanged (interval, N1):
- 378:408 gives 406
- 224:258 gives 241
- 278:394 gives 386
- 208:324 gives 321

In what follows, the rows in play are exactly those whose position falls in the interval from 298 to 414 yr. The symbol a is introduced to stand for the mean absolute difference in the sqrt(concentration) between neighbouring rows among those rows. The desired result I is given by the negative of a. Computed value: -0.17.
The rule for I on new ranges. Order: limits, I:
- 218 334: -0.30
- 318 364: -0.14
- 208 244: -0.19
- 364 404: -0.13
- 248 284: -0.36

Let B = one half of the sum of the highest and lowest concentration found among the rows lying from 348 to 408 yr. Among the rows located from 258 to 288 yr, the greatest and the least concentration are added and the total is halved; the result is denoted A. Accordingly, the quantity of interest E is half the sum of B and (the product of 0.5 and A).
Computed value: 34.9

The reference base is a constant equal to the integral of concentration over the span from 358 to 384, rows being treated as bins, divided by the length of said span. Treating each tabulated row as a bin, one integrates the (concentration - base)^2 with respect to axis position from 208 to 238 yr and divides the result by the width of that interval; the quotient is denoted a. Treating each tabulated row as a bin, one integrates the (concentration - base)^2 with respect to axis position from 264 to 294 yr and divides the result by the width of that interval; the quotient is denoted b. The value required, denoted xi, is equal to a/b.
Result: 0.0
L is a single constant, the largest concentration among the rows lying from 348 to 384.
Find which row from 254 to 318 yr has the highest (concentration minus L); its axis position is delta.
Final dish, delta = 316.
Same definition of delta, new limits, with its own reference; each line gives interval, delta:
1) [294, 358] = 316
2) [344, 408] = 406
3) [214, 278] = 241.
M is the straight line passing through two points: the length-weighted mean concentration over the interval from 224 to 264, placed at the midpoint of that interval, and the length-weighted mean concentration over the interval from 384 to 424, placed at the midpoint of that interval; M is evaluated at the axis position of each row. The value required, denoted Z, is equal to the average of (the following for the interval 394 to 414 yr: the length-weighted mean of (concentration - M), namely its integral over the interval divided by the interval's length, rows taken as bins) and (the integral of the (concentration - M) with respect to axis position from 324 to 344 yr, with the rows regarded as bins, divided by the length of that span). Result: -0.5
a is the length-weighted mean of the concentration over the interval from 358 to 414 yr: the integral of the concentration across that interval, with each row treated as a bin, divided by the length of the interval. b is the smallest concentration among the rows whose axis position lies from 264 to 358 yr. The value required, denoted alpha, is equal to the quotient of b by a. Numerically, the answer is 0.42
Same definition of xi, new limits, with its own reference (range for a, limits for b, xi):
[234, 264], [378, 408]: 0.3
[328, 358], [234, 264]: 2.1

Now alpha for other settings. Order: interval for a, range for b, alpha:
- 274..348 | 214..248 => 1.16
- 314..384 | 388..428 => 1.00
